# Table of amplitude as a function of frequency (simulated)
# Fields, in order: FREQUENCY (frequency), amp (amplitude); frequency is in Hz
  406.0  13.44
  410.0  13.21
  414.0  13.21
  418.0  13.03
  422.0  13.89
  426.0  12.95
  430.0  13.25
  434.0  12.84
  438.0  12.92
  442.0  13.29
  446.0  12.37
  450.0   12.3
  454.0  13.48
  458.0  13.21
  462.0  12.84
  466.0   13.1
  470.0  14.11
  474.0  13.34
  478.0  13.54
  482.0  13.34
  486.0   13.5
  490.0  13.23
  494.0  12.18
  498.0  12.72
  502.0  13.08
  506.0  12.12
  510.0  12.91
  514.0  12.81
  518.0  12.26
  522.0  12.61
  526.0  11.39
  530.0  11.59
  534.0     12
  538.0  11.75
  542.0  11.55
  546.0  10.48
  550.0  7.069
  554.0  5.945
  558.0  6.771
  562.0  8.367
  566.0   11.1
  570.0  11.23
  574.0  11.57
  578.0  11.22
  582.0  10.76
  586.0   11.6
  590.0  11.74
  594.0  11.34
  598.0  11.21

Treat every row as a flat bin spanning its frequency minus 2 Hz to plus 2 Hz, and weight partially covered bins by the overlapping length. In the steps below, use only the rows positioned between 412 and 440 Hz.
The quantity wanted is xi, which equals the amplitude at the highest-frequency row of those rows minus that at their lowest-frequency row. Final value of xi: -0.3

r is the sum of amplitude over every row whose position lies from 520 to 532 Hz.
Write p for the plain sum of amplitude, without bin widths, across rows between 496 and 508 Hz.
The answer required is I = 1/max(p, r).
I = 0.0264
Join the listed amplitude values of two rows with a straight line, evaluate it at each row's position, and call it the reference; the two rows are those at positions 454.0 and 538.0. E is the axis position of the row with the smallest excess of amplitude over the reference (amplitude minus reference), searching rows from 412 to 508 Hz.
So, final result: 446.0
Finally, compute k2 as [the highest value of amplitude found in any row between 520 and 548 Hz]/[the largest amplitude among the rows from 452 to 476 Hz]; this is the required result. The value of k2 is 0.89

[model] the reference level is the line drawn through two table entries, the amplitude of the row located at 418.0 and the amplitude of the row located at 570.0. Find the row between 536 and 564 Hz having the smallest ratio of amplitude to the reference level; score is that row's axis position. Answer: 554.0 Hz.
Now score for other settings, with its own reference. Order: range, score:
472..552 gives 550.0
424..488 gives 450.0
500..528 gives 526.0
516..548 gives 546.0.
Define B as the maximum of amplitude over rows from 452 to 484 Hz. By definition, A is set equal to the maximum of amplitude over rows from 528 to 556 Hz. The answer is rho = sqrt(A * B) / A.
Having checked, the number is 1.08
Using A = 12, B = 14.11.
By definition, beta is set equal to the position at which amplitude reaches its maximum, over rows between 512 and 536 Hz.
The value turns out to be 514.0 Hz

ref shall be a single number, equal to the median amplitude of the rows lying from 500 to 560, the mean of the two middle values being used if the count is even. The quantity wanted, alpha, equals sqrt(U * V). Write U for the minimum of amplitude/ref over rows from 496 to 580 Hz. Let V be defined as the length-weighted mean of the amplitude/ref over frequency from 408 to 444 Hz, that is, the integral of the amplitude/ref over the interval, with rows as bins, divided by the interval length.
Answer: 0.75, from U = 0.51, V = 1.12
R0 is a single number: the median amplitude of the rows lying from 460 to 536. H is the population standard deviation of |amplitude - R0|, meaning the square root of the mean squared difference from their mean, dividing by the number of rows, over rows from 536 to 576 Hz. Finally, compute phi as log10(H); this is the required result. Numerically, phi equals 0.34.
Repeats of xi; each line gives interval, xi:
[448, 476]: 1.0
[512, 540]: -1.1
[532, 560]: -5.2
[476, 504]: -0.5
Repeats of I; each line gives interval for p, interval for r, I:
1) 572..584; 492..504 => 0.0263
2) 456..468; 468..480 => 0.0244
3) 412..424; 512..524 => 0.0249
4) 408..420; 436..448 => 0.0253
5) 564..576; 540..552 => 0.0295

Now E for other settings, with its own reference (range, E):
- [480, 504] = 494.0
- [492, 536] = 526.0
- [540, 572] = 554.0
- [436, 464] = 446.0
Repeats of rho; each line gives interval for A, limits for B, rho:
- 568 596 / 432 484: 1.10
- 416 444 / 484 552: 0.99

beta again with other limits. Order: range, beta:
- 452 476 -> 470.0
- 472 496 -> 478.0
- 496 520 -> 502.0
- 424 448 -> 442.0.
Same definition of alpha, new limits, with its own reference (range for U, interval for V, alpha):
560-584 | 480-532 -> 0.87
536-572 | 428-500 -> 0.75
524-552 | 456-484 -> 0.83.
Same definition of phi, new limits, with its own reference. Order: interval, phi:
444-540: -0.41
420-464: -0.52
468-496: -0.57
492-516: -0.55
